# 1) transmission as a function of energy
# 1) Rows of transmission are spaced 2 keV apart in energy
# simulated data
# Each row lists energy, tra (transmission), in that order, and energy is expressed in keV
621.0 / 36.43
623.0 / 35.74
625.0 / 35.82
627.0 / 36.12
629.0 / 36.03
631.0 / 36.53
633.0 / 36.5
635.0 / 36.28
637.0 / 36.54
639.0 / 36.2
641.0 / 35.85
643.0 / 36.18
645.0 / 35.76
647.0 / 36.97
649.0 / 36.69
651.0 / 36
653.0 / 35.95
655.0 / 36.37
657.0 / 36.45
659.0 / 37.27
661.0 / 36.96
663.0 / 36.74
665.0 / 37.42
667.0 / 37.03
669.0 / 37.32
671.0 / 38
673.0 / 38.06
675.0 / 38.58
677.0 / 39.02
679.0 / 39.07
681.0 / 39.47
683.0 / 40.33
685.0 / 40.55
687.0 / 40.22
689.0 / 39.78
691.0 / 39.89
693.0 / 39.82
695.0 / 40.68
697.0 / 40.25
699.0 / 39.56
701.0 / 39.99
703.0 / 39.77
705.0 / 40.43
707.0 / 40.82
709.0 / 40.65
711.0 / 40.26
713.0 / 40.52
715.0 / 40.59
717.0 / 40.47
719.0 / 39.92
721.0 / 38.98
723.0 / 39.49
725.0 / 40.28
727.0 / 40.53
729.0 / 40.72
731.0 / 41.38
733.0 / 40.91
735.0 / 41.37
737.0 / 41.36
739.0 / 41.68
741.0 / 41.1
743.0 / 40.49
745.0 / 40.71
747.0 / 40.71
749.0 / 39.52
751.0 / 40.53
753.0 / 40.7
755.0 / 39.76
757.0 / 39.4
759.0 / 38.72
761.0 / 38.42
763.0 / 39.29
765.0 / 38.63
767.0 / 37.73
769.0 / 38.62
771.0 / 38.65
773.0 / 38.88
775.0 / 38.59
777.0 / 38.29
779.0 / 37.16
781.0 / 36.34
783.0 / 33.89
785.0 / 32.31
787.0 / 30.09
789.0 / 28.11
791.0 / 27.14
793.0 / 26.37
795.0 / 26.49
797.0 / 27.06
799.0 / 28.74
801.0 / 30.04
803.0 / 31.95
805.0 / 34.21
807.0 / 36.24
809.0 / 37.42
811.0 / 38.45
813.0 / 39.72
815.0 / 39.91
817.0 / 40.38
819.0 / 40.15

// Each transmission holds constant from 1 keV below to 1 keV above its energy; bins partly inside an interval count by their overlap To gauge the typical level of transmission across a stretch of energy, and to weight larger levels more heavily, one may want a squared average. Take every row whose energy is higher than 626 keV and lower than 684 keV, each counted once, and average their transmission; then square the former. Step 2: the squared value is 1376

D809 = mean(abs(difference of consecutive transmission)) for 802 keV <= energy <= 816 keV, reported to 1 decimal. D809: 1.3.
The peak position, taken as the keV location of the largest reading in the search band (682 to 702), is 695.0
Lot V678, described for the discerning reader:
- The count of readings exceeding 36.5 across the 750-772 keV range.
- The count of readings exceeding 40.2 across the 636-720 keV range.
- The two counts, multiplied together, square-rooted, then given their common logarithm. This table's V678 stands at 1.1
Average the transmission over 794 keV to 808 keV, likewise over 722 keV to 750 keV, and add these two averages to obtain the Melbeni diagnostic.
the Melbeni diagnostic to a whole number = 71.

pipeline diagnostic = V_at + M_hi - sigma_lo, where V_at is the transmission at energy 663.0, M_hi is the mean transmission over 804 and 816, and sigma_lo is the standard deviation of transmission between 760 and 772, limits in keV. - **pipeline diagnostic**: 73.9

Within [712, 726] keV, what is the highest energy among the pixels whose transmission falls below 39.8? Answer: 723.0 keV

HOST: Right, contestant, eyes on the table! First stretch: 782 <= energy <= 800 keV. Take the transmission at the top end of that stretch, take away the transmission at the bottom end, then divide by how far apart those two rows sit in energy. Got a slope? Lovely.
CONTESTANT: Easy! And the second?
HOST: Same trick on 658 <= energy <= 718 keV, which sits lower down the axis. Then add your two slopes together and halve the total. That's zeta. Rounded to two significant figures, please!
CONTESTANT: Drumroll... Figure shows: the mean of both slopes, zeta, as -0.13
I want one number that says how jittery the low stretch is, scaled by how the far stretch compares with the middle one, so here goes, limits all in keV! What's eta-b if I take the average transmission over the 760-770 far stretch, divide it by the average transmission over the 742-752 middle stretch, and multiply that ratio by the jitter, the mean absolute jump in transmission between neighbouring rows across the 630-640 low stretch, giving 0.20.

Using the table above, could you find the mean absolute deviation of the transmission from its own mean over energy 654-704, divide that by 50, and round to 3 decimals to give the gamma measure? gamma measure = 0.026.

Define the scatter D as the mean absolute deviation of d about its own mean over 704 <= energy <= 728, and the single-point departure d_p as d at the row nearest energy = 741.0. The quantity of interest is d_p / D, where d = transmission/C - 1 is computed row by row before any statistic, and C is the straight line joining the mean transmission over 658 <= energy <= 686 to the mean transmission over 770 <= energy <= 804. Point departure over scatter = 18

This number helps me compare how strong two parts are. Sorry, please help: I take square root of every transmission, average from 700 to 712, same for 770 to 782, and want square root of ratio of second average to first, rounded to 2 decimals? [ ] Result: 0.99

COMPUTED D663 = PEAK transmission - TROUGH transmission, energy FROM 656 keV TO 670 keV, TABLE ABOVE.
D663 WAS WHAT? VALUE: 1.0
